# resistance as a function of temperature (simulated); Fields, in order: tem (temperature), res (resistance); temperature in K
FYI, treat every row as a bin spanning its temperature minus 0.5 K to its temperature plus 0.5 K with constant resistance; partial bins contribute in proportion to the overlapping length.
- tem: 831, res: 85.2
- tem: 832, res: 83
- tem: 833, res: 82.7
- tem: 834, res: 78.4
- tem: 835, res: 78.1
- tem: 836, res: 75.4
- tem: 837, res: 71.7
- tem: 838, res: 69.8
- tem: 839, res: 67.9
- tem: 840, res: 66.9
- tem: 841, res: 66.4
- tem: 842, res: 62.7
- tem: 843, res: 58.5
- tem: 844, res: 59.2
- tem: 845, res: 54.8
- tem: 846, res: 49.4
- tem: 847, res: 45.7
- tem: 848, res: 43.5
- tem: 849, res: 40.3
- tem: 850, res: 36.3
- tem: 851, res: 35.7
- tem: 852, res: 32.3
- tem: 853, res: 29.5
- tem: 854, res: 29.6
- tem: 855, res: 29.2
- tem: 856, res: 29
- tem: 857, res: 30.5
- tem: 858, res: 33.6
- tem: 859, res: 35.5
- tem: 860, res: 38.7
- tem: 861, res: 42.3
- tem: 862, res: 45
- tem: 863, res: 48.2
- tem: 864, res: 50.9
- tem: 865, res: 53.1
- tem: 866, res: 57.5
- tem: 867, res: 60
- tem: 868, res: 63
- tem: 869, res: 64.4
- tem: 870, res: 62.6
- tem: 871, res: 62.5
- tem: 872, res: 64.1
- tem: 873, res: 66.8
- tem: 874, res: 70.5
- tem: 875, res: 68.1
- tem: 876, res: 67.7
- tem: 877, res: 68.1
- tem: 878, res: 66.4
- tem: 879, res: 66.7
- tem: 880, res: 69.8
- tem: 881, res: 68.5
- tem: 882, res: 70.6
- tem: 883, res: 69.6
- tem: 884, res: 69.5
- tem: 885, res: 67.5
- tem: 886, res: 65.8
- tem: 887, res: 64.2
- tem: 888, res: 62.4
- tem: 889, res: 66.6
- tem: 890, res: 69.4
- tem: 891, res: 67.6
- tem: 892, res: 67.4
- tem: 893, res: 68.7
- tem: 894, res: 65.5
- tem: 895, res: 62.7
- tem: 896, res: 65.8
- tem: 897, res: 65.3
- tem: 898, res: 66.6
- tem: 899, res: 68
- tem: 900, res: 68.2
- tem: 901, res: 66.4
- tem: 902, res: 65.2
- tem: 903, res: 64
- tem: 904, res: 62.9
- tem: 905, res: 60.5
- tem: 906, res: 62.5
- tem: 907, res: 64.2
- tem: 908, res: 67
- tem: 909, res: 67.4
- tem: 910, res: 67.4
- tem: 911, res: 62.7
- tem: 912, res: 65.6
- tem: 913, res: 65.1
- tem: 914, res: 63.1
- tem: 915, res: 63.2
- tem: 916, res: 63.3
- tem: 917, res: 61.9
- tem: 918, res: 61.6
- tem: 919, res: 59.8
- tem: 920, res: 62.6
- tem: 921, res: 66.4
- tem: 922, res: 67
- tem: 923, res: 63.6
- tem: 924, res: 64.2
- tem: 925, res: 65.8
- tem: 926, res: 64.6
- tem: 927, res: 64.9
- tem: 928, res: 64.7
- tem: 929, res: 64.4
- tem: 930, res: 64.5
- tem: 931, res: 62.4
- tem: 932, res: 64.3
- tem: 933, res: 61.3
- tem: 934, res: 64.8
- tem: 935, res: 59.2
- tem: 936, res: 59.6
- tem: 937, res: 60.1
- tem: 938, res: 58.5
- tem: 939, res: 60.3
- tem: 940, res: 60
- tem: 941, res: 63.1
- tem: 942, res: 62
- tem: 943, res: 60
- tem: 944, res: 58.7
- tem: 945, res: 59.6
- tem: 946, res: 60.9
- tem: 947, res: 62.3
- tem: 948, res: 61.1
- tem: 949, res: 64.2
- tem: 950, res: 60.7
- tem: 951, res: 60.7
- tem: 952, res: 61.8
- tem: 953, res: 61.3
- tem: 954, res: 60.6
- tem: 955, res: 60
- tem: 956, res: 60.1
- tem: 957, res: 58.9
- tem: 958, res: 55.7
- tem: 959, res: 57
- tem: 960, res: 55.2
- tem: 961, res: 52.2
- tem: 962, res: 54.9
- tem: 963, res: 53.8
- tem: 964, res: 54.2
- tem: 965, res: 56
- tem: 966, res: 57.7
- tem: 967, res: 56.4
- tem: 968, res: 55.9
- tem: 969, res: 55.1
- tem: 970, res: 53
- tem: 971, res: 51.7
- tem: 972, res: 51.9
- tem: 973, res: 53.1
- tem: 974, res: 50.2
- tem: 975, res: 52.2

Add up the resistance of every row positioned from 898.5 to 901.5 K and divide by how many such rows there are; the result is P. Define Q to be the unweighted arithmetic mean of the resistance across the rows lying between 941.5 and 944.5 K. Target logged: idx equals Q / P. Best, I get 0.89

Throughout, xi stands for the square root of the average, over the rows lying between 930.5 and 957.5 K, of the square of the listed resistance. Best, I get 61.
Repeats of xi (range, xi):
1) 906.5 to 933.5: 64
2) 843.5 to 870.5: 46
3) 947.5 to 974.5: 57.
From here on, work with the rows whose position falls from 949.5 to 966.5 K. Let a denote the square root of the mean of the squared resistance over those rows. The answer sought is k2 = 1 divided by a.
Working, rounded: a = 58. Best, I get 0.0173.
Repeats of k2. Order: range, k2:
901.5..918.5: 0.0156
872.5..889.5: 0.0148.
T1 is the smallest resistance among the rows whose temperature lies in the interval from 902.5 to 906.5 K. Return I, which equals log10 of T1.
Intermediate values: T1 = 60.5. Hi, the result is 1.78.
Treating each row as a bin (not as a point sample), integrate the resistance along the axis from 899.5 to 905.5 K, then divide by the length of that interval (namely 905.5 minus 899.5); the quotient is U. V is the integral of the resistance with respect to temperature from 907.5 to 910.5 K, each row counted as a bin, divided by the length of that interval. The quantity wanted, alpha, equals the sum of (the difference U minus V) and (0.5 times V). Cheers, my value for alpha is 30.9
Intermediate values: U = 64.5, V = 67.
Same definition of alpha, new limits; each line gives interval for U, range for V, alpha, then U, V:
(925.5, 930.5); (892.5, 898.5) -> 31.7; 64.6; 66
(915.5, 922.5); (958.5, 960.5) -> 35.2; 63.2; 56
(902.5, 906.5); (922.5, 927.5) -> 30.2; 62.5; 65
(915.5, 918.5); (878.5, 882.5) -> 27.8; 62.3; 69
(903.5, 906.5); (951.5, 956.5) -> 31.6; 62.0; 61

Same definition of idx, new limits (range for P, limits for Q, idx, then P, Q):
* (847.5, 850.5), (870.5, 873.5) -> 1.61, 40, 64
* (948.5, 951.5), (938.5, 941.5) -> 0.99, 62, 61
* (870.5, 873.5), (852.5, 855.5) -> 0.46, 64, 29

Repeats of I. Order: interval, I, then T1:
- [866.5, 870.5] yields 1.78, 60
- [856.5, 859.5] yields 1.48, 30.5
